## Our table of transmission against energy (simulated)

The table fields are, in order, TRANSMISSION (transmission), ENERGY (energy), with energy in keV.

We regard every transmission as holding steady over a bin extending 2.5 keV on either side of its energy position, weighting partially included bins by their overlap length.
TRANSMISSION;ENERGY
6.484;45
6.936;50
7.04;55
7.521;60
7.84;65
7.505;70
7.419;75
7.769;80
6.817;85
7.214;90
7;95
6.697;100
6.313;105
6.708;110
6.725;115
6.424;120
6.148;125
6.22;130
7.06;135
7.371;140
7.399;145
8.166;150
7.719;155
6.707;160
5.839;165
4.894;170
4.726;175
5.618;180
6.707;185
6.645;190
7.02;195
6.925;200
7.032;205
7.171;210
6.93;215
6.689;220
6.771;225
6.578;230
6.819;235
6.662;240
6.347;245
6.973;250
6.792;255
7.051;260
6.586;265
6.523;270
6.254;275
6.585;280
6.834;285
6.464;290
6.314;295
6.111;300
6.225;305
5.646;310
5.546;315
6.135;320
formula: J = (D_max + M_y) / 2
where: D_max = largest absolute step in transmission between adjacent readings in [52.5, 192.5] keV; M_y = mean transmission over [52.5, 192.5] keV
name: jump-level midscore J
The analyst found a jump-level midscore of 3.94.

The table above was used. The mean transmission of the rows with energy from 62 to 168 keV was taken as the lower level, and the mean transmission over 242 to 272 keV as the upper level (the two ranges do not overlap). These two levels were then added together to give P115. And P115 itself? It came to 13.71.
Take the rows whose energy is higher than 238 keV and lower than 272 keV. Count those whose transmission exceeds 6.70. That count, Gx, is 3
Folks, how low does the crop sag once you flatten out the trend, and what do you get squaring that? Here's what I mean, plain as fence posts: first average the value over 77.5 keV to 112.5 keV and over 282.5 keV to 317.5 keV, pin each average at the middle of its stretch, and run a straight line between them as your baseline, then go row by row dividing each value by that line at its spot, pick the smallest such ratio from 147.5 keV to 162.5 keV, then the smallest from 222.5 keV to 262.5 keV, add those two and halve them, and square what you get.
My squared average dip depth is 1.00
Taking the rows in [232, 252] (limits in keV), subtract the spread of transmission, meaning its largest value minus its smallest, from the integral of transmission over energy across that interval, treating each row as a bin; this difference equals 133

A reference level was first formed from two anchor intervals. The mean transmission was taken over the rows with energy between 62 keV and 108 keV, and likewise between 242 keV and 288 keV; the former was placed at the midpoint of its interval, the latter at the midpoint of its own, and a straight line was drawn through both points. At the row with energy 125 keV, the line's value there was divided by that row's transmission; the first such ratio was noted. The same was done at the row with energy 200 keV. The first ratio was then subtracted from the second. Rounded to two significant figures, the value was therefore -0.16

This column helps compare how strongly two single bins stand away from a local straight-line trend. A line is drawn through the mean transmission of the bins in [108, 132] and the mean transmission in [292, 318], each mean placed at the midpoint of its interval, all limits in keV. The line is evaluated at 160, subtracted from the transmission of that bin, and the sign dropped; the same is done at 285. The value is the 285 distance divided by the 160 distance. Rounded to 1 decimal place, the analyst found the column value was 2.2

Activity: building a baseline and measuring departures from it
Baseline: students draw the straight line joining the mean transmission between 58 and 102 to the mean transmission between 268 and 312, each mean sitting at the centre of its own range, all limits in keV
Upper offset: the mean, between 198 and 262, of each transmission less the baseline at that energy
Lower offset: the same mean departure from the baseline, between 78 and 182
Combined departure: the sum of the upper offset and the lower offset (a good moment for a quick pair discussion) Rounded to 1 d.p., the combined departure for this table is -0.2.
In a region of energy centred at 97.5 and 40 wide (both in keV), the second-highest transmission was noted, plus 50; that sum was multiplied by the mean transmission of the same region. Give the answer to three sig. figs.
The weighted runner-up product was 395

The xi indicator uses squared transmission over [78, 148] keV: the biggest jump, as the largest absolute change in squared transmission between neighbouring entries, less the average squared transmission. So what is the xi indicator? -33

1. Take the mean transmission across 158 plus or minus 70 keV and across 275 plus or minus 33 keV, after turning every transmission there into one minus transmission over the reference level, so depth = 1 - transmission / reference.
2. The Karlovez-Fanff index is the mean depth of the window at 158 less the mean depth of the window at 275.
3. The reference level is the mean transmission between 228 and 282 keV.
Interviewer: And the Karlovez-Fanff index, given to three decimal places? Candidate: -0.020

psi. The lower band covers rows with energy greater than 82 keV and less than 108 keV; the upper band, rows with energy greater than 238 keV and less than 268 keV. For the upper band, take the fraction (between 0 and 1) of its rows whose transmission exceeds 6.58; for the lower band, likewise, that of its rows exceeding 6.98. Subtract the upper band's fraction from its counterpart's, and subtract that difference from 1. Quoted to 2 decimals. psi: 1.43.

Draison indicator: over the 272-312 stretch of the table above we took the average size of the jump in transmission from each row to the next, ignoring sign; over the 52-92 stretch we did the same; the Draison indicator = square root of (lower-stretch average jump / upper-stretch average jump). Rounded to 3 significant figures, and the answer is 1.21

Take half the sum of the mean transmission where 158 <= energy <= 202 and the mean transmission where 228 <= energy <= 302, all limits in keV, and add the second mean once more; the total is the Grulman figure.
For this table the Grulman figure 12.9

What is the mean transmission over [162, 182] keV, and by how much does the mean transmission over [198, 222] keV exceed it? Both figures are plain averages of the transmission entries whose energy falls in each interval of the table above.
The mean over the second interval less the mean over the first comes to 1.7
